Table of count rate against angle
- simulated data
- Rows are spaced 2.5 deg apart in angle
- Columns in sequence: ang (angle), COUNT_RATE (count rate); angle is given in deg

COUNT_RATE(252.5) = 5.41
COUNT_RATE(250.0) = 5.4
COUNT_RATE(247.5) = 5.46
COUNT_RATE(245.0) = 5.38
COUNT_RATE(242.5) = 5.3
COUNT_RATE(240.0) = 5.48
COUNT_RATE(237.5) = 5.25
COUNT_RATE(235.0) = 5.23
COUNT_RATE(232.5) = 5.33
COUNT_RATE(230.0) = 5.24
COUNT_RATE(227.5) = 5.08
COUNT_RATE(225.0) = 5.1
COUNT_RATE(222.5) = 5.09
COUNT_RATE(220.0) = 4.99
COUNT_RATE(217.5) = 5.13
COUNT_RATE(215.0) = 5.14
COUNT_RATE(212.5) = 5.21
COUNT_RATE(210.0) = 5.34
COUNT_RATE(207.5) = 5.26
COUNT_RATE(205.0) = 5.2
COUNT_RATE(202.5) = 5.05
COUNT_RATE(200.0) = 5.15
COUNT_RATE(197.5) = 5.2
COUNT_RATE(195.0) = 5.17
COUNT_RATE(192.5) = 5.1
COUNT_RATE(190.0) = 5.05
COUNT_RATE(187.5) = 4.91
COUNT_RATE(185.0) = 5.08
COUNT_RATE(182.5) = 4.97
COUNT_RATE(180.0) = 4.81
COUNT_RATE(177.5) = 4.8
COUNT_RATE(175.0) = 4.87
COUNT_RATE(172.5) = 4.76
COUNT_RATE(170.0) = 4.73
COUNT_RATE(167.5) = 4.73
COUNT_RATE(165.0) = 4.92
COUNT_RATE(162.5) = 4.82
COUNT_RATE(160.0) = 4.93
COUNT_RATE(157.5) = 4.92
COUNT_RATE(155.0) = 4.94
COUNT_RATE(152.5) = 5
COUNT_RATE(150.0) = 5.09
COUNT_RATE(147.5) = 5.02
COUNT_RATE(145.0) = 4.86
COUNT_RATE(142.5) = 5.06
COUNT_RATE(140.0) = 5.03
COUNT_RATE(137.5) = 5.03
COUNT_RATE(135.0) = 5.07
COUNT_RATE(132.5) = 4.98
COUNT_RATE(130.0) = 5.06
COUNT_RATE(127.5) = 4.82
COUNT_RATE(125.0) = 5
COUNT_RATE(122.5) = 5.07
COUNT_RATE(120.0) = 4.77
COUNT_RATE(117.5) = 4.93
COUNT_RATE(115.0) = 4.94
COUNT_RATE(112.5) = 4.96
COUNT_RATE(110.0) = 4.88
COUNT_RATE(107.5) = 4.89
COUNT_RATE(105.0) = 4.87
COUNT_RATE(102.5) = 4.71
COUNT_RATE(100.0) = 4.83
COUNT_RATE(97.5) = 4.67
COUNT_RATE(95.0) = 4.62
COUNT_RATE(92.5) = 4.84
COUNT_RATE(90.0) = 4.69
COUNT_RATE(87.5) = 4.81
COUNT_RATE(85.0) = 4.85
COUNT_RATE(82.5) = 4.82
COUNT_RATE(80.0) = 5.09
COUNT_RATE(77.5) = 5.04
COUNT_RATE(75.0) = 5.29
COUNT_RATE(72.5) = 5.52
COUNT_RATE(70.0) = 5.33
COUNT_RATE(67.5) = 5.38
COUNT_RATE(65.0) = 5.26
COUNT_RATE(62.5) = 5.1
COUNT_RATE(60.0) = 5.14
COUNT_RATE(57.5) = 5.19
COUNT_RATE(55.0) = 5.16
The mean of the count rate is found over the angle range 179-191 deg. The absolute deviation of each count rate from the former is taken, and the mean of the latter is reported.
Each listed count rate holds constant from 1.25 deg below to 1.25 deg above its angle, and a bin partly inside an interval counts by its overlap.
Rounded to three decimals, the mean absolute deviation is 0.083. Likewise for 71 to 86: 0.202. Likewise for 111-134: 0.074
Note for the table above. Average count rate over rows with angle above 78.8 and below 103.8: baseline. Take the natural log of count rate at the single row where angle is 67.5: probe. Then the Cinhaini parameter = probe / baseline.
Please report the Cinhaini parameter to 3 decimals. 0.351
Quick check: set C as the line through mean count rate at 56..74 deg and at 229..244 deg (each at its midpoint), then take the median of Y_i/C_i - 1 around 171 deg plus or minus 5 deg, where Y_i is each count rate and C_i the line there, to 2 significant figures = -0.10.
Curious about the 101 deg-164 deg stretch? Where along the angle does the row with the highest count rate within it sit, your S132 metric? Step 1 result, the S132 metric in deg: 150.0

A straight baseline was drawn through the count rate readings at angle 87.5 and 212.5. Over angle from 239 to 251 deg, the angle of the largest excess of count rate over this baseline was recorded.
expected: 240.0 deg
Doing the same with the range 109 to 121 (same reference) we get 112.5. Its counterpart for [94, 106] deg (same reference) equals 105.0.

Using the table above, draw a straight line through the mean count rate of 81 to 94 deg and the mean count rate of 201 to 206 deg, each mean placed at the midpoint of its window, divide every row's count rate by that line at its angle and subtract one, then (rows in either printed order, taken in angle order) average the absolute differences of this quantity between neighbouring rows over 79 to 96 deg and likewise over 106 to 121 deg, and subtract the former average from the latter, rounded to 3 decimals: -0.017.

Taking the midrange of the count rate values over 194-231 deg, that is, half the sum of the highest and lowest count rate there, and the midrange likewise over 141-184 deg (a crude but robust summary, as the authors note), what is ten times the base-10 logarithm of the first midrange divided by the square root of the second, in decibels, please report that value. 3.68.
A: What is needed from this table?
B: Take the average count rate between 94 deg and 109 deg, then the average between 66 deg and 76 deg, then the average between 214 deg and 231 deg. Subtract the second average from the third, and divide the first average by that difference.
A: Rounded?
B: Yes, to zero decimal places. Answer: -18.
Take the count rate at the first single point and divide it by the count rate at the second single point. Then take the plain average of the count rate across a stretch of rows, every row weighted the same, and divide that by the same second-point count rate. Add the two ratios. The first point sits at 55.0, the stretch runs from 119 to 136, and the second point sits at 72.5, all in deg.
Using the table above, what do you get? 1.83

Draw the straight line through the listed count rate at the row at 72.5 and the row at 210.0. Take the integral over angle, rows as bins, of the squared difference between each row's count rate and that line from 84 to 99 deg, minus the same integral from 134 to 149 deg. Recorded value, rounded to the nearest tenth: 5.8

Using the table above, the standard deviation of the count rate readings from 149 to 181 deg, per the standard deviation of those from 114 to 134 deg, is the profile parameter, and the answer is 1.0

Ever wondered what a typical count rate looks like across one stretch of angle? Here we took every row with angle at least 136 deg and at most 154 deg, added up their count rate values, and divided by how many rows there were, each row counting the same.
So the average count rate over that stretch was 5.01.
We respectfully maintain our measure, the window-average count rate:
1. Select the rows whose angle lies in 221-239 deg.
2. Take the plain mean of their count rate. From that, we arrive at 5.19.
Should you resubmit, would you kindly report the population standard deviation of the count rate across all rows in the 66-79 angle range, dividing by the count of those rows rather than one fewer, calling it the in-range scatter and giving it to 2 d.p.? 0.16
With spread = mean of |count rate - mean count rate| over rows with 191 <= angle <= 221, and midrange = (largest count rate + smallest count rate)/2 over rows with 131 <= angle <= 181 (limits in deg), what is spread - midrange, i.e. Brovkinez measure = -4.84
